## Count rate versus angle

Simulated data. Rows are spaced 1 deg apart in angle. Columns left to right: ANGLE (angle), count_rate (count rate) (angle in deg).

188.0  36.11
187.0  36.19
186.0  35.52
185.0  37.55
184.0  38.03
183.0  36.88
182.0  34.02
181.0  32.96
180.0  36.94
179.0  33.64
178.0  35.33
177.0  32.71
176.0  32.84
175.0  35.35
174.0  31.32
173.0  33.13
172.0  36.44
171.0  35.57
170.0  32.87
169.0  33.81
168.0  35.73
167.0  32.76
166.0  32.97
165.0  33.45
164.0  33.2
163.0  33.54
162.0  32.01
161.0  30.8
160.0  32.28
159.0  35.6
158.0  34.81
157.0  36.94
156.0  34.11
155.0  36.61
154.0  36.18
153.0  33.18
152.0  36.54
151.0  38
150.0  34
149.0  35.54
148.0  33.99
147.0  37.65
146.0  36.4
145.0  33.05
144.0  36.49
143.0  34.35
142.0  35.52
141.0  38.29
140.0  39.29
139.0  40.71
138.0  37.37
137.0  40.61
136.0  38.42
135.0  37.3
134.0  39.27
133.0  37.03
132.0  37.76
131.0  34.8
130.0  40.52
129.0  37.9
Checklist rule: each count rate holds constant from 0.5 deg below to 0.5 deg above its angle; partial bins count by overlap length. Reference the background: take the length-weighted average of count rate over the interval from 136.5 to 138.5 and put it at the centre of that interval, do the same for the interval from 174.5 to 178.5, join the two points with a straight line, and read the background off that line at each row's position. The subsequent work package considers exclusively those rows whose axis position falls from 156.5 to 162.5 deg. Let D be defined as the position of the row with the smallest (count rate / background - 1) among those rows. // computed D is 161.0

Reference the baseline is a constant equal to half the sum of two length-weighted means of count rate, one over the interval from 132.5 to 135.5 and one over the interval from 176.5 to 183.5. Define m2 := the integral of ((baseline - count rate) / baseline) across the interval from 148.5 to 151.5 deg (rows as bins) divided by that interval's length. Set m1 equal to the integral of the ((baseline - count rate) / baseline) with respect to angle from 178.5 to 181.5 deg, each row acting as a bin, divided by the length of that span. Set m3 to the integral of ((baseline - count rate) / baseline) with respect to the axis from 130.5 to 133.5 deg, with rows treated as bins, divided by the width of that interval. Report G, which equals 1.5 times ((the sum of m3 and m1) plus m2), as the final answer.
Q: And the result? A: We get 0.08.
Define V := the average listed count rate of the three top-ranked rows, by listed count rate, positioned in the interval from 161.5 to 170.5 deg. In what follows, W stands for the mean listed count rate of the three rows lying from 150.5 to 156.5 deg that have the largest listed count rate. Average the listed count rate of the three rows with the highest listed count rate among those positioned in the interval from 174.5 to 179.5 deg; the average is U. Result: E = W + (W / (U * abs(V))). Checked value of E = 37.1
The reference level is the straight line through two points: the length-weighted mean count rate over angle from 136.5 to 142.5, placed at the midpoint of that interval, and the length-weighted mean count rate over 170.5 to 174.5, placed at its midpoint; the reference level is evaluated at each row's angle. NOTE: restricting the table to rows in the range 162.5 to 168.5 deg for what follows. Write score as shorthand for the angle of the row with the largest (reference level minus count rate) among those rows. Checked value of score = 167.0 deg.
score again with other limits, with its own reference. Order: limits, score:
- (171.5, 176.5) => 174.0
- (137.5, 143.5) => 143.0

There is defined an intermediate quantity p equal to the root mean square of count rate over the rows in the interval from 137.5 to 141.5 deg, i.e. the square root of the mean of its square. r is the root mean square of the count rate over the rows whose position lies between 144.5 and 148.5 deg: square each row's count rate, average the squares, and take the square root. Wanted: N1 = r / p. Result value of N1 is 0.91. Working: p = 38.9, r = 35.3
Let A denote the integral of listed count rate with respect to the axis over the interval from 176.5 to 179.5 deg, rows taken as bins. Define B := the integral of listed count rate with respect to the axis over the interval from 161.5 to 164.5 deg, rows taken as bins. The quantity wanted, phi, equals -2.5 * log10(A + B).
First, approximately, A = 102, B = 99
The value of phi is -5.75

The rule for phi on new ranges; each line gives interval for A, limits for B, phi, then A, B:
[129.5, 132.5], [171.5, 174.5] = -5.83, 113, 101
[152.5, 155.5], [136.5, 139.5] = -5.88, 106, 119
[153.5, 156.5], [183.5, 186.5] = -5.85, 107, 111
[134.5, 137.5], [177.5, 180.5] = -5.87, 116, 106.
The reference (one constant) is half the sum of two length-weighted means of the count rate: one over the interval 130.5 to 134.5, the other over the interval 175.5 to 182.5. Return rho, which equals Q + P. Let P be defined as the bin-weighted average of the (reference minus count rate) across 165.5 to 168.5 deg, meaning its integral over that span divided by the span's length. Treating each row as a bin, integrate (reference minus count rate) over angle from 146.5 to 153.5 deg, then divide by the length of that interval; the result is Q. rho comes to 1.9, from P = 1.8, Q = 0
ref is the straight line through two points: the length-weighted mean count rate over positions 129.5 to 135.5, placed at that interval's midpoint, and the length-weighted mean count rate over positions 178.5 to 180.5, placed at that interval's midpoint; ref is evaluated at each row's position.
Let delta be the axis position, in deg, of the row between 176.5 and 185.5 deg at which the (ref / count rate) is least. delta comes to 184.0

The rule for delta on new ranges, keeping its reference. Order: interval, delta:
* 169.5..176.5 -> 172.0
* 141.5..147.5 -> 147.0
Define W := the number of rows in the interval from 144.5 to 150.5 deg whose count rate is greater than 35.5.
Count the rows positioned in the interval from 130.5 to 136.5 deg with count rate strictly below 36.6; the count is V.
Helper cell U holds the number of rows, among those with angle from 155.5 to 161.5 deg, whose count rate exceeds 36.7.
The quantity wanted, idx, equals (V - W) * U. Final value -2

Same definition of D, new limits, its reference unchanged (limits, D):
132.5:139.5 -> 133.0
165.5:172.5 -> 167.0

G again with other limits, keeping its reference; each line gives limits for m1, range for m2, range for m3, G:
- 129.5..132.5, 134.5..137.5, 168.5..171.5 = -0.07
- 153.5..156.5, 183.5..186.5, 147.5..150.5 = 0.07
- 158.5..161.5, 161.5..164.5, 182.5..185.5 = 0.23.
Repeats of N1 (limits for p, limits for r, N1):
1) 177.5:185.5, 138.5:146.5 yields 1.03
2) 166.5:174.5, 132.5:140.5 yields 1.14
